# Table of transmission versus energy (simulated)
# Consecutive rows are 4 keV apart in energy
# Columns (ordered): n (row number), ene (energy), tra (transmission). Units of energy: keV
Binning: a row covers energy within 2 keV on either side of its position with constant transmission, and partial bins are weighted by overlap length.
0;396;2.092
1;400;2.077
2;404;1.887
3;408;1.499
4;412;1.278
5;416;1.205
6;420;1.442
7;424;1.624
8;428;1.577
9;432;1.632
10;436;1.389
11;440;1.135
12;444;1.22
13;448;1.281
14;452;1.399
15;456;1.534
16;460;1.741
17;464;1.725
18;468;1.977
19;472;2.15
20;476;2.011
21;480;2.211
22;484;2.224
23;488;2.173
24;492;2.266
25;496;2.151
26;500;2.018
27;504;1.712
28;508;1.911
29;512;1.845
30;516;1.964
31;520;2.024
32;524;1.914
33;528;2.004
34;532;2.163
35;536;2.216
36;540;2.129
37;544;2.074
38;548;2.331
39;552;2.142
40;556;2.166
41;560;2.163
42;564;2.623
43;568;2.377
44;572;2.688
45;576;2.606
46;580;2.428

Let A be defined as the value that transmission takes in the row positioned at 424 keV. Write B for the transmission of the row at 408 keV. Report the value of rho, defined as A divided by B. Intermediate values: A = 1.624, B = 1.499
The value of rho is 1.08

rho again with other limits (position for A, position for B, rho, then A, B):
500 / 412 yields 1.58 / 2.018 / 1.278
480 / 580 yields 0.91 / 2.211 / 2.428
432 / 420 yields 1.13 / 1.632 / 1.442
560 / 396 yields 1.03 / 2.163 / 2.092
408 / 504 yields 0.88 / 1.499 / 1.712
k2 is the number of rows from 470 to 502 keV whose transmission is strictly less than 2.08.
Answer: 2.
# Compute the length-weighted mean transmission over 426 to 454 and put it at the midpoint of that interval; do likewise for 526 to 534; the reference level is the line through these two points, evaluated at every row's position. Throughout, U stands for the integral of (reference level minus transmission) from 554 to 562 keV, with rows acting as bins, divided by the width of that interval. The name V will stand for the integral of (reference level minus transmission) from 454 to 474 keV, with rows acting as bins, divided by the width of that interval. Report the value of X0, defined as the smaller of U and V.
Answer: -0.26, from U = 0.14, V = -0.3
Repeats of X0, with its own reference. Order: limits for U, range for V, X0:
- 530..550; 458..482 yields -0.36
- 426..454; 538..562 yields 0.00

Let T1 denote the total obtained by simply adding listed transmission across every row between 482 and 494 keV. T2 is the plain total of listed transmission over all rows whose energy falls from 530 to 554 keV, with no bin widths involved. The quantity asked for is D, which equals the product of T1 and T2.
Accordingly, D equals 87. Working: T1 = 6.7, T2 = 13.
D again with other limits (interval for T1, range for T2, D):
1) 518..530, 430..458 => 57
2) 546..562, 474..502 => 133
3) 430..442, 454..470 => 29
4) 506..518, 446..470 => 55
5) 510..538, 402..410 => 48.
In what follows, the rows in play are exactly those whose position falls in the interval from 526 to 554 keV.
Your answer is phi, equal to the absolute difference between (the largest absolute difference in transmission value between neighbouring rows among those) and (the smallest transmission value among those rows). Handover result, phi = 1.75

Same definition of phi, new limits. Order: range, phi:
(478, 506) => 1.41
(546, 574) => 1.68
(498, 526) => 1.41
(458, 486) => 1.47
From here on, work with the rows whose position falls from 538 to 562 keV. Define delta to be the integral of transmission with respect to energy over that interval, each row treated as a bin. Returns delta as 52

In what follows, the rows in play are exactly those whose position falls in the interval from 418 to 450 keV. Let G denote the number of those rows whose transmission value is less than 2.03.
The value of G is 8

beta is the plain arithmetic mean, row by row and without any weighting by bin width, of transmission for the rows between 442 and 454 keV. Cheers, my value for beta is 1.3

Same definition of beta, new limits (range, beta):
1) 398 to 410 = 1.8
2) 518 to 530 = 2.0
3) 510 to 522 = 1.9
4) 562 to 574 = 2.6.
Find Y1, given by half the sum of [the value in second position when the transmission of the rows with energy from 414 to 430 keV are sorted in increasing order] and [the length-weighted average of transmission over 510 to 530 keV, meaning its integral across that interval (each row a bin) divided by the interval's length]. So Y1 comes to 1.70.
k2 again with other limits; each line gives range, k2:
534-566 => 1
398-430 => 8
